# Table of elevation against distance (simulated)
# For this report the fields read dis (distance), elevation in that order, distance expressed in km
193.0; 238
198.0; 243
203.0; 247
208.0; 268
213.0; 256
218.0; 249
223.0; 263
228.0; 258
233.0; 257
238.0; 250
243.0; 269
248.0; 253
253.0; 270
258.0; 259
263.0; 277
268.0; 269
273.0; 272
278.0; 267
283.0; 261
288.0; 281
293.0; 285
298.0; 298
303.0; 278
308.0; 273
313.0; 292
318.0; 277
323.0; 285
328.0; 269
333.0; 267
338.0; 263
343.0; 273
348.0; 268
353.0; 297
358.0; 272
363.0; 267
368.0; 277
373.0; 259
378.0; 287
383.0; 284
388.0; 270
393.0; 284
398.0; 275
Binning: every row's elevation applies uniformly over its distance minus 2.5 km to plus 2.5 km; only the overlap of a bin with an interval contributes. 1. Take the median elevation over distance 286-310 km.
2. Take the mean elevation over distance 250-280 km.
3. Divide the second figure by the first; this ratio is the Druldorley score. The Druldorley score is 0.96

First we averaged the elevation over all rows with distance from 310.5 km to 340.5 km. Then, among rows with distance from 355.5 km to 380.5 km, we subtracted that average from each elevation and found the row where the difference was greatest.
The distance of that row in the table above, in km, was 378.0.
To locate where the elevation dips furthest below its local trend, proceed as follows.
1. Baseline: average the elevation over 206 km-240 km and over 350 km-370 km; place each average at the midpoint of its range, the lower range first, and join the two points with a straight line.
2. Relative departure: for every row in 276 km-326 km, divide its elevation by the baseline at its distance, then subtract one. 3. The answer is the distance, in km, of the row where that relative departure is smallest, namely 283.0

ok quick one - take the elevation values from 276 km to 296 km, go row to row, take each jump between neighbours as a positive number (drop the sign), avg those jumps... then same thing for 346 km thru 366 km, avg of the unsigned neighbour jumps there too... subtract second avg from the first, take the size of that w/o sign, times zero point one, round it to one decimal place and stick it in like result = 1.0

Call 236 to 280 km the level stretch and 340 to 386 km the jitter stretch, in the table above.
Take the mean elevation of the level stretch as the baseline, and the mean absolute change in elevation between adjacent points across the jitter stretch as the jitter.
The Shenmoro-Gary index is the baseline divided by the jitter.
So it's 17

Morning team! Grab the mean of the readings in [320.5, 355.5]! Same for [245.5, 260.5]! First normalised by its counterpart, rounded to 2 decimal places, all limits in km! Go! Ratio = 1.05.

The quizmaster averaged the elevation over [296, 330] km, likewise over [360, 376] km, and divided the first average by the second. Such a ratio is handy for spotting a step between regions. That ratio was 1.05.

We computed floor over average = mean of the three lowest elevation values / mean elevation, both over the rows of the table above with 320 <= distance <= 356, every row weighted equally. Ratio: 0.969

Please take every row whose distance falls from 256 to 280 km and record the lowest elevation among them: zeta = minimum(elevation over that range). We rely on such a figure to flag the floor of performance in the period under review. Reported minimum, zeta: 259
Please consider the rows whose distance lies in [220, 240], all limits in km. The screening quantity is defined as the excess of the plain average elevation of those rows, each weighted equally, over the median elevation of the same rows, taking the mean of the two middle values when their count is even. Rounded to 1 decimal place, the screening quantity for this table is -0.5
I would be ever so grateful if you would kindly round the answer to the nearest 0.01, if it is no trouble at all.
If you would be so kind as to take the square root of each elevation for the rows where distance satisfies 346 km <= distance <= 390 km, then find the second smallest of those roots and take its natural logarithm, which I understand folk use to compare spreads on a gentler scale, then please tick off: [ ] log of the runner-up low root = 2.79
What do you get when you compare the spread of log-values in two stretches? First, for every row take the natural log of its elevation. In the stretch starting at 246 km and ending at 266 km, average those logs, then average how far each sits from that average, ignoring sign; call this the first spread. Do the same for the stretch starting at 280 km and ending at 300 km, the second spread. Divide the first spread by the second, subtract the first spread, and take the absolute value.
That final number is 0.87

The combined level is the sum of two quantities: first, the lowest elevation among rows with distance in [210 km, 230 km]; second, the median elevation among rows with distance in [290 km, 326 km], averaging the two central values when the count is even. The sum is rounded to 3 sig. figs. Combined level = 534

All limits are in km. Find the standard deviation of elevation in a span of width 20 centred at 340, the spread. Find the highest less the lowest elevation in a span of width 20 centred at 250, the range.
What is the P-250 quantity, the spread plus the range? 21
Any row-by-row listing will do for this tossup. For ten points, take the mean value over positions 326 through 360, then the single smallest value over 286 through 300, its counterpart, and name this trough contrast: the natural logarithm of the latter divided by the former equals 0.030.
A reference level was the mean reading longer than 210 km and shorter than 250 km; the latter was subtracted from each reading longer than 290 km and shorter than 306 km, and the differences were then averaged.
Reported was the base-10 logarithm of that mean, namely 1.5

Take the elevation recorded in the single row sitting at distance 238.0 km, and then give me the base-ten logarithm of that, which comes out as 2.40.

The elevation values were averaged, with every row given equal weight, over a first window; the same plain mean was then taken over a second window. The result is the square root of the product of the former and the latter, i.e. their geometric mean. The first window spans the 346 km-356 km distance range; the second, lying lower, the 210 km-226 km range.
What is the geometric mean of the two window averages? 269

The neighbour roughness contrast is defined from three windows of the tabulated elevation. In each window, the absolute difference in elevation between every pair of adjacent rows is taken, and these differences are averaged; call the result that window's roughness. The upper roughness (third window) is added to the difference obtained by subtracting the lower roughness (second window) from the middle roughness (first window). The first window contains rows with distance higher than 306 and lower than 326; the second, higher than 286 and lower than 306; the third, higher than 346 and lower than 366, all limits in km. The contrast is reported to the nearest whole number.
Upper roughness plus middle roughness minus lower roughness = 21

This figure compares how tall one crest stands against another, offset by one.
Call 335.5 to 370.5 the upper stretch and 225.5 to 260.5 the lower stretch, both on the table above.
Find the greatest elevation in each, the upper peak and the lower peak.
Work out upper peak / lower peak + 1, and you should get 2.100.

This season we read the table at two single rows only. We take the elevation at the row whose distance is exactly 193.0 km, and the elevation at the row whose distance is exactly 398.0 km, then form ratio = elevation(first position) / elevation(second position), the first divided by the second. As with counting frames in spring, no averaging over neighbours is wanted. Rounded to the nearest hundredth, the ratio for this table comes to 0.87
